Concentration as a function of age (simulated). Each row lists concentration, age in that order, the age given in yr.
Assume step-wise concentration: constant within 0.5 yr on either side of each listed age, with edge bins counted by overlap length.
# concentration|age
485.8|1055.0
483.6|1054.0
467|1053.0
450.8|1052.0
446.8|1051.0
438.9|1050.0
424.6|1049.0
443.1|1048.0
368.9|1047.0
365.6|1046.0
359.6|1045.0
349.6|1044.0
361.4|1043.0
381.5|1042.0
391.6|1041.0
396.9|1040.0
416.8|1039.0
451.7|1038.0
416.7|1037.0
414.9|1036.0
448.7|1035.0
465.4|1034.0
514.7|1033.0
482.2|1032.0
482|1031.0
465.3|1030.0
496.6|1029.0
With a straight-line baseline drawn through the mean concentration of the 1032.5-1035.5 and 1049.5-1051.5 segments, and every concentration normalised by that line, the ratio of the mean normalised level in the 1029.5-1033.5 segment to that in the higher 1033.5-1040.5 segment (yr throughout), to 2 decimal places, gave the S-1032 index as 1.10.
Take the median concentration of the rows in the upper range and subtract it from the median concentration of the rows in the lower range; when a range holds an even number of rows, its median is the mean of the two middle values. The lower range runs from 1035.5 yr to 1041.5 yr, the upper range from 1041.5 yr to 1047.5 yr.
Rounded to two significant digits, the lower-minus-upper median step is 52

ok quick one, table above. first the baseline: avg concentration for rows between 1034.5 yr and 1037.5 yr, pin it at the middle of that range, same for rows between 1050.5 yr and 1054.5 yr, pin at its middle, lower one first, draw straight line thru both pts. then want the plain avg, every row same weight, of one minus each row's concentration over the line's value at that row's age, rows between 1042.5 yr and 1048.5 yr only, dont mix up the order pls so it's 0.16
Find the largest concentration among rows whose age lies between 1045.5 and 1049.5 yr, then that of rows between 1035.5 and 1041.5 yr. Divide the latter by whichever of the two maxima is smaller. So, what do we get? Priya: 1.02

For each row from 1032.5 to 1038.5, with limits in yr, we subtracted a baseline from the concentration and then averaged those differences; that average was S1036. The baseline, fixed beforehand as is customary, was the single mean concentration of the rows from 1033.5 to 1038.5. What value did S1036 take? 13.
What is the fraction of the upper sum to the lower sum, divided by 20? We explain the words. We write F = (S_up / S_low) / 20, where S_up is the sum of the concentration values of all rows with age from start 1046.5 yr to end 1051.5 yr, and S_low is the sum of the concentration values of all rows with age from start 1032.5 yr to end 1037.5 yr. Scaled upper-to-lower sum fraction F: 0.047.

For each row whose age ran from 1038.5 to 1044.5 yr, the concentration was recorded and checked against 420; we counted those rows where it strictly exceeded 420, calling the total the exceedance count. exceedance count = 0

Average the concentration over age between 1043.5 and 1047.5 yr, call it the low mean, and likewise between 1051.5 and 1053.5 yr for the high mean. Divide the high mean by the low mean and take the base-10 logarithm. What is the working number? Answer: 0.10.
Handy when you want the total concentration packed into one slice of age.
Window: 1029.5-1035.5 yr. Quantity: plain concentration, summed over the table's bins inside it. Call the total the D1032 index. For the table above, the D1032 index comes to 2858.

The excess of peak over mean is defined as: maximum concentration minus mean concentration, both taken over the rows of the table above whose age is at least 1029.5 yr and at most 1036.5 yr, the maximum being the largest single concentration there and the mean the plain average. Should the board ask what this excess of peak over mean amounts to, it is 47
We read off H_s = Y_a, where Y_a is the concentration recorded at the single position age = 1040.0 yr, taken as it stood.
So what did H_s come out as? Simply 396.9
